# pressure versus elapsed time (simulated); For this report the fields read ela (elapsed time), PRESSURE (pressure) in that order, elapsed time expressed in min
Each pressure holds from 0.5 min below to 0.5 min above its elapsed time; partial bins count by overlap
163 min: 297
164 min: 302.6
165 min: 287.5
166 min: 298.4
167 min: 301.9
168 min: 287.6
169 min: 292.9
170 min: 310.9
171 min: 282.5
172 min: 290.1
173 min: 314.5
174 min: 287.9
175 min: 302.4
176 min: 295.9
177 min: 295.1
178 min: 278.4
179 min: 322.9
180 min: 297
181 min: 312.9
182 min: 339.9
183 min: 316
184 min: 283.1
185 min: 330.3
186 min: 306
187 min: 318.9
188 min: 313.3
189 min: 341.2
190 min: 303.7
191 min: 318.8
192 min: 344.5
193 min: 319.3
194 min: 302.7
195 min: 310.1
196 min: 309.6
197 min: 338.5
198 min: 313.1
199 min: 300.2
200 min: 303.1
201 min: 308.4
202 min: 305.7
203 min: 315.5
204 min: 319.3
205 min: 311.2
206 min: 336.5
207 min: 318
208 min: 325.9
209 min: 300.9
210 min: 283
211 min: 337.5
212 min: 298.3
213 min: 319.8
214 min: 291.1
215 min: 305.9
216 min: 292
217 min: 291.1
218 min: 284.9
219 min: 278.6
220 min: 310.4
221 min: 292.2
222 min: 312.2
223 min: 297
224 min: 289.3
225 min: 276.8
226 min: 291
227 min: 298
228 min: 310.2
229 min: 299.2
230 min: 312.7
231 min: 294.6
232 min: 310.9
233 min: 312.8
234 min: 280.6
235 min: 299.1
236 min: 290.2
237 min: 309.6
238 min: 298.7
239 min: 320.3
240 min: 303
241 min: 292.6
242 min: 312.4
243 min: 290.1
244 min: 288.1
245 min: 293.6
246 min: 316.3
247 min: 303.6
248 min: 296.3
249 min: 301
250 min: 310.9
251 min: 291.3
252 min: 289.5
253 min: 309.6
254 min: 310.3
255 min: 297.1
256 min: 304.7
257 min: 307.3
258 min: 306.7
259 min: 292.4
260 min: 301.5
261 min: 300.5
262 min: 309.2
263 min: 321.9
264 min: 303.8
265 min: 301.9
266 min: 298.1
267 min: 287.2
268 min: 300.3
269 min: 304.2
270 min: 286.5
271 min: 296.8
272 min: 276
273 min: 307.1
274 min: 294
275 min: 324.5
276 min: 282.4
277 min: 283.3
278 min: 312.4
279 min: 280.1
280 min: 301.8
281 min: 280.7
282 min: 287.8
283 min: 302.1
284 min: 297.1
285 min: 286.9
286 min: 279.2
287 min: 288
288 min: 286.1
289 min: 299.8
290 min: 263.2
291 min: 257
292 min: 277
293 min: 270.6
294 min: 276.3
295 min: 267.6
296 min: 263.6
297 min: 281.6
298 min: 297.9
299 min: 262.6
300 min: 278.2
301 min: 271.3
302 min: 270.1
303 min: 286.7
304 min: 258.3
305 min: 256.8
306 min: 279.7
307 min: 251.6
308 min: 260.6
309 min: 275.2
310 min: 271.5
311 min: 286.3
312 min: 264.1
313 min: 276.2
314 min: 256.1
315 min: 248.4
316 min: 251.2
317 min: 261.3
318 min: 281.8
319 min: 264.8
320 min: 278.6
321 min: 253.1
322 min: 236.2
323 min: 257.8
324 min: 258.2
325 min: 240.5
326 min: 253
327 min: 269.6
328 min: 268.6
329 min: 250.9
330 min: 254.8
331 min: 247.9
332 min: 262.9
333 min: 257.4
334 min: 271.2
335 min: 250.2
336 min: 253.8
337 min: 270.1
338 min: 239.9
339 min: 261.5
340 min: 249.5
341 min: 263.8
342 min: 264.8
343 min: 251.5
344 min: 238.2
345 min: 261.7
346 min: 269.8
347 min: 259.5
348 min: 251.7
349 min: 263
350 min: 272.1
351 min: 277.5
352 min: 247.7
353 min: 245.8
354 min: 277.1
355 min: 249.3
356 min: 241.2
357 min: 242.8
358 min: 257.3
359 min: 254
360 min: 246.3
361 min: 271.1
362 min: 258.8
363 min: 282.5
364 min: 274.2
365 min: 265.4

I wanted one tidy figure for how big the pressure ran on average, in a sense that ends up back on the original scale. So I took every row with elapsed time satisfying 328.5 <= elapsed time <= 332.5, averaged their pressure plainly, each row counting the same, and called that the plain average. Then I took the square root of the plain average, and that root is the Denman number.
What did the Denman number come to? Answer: 15.9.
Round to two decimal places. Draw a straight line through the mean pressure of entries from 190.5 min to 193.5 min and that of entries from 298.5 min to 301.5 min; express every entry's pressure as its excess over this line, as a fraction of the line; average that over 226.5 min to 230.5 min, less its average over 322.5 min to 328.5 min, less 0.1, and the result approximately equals -0.11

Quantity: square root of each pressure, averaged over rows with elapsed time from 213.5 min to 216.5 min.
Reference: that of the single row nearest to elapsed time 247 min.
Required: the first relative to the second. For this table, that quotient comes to 0.99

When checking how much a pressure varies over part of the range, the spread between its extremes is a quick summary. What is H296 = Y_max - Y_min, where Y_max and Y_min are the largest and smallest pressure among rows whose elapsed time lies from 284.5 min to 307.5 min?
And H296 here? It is 48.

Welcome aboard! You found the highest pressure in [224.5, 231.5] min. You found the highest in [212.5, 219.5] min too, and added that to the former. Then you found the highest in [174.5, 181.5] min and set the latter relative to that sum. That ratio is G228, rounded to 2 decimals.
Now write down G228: 0.51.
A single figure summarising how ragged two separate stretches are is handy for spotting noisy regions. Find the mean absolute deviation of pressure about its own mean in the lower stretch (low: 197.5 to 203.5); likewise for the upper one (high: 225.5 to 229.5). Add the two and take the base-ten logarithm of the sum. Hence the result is 1.00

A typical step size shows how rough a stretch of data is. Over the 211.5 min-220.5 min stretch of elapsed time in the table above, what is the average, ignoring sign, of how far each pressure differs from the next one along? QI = 15.5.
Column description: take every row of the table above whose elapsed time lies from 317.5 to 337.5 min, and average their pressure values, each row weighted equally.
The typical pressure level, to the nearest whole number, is 259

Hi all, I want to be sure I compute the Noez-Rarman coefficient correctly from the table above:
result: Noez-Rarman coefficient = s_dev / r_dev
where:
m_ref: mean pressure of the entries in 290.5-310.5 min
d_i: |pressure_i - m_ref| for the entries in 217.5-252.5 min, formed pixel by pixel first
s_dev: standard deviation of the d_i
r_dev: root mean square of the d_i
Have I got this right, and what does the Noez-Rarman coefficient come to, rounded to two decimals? 0.37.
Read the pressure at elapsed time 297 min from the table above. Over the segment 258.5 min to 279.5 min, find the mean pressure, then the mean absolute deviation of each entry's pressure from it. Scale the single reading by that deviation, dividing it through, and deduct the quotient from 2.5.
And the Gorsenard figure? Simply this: -25.4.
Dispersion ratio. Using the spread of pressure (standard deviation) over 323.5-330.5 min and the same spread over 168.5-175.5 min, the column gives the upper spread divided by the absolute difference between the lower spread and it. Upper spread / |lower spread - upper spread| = 5.2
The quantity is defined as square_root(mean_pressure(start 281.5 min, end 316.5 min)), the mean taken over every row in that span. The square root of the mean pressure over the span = 16.55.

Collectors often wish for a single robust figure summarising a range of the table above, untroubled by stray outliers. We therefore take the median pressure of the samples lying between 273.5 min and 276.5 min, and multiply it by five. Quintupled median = 1470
